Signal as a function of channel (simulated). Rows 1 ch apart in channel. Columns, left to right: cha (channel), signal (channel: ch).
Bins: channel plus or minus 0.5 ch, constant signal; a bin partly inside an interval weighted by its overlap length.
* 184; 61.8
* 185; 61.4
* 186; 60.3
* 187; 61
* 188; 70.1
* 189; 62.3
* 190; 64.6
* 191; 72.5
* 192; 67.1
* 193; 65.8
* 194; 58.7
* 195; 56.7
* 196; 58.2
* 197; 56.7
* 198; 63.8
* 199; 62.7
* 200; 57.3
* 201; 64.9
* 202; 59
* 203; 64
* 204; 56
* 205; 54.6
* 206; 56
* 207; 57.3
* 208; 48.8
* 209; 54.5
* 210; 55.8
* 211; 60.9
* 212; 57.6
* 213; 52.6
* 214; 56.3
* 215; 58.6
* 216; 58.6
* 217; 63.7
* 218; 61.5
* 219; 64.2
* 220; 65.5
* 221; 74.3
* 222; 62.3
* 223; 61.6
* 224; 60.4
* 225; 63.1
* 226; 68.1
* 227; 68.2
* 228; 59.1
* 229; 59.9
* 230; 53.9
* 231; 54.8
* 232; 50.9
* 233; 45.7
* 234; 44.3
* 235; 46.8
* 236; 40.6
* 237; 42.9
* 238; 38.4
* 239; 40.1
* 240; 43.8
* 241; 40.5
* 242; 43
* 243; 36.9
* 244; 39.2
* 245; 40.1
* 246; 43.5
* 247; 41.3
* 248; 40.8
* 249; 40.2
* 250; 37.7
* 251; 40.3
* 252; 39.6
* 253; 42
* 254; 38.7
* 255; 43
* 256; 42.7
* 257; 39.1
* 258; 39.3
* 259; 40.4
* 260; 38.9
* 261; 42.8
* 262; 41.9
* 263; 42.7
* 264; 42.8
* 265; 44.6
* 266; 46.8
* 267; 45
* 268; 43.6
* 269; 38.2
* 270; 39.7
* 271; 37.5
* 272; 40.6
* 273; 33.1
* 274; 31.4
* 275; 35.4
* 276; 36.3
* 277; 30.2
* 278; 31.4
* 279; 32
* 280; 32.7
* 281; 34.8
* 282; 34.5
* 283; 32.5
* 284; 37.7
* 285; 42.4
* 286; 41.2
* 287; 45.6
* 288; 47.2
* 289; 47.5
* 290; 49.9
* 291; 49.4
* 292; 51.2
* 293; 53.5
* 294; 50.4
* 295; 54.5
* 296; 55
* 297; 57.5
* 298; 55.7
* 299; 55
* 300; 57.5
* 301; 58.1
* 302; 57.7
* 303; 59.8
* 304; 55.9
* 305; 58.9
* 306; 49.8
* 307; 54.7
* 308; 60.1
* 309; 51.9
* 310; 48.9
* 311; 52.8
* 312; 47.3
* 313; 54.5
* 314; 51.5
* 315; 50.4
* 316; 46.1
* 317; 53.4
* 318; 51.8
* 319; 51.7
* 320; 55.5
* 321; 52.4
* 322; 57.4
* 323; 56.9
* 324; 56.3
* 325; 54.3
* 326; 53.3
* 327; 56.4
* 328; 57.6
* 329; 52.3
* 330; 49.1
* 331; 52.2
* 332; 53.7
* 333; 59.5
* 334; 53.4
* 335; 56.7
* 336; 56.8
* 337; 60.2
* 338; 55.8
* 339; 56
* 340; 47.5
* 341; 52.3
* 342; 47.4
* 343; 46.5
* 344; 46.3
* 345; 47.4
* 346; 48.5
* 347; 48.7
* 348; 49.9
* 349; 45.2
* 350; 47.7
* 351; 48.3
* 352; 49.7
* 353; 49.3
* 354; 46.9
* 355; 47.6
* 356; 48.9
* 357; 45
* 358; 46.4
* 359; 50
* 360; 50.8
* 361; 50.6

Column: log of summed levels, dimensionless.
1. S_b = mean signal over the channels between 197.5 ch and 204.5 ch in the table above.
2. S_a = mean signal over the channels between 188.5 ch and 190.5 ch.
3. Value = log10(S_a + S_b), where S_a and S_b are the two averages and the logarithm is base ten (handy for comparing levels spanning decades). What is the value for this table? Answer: 2.10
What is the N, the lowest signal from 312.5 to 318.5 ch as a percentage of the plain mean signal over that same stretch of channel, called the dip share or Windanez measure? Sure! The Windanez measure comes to 90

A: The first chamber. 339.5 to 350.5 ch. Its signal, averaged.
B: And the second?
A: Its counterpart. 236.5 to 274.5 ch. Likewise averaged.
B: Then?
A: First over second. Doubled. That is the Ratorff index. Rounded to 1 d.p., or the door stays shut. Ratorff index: 2.4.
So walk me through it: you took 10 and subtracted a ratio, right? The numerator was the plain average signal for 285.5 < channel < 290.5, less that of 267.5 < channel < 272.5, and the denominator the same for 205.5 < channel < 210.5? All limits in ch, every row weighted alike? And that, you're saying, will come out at 9.88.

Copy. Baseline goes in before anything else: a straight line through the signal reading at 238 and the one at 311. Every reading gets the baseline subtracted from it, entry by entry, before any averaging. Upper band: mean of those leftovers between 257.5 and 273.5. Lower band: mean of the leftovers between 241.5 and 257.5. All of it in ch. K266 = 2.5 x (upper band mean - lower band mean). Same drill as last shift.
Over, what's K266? -6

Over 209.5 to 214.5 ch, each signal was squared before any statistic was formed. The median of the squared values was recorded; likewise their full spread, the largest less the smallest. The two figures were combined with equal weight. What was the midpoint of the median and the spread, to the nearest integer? 2056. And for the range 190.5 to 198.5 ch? 2900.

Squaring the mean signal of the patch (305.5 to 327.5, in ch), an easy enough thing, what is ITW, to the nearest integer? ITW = 2816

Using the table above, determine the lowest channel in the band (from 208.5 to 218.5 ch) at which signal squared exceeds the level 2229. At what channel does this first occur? 209 ch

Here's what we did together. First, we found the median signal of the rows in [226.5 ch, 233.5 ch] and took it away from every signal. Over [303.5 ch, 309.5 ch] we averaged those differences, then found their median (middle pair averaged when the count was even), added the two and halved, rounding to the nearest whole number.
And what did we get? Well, 0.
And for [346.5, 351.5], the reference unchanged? -7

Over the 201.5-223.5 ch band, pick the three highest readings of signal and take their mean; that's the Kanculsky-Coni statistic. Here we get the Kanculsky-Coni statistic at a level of 68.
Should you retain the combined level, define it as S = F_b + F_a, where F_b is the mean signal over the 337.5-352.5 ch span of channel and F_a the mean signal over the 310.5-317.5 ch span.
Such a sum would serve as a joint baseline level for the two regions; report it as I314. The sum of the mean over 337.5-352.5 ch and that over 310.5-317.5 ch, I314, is 100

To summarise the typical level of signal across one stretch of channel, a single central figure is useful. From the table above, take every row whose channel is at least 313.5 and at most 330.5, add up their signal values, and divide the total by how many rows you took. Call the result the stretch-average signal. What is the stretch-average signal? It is 53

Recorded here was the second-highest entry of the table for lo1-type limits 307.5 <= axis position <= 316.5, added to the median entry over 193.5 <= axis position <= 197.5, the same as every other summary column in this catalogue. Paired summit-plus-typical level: 112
